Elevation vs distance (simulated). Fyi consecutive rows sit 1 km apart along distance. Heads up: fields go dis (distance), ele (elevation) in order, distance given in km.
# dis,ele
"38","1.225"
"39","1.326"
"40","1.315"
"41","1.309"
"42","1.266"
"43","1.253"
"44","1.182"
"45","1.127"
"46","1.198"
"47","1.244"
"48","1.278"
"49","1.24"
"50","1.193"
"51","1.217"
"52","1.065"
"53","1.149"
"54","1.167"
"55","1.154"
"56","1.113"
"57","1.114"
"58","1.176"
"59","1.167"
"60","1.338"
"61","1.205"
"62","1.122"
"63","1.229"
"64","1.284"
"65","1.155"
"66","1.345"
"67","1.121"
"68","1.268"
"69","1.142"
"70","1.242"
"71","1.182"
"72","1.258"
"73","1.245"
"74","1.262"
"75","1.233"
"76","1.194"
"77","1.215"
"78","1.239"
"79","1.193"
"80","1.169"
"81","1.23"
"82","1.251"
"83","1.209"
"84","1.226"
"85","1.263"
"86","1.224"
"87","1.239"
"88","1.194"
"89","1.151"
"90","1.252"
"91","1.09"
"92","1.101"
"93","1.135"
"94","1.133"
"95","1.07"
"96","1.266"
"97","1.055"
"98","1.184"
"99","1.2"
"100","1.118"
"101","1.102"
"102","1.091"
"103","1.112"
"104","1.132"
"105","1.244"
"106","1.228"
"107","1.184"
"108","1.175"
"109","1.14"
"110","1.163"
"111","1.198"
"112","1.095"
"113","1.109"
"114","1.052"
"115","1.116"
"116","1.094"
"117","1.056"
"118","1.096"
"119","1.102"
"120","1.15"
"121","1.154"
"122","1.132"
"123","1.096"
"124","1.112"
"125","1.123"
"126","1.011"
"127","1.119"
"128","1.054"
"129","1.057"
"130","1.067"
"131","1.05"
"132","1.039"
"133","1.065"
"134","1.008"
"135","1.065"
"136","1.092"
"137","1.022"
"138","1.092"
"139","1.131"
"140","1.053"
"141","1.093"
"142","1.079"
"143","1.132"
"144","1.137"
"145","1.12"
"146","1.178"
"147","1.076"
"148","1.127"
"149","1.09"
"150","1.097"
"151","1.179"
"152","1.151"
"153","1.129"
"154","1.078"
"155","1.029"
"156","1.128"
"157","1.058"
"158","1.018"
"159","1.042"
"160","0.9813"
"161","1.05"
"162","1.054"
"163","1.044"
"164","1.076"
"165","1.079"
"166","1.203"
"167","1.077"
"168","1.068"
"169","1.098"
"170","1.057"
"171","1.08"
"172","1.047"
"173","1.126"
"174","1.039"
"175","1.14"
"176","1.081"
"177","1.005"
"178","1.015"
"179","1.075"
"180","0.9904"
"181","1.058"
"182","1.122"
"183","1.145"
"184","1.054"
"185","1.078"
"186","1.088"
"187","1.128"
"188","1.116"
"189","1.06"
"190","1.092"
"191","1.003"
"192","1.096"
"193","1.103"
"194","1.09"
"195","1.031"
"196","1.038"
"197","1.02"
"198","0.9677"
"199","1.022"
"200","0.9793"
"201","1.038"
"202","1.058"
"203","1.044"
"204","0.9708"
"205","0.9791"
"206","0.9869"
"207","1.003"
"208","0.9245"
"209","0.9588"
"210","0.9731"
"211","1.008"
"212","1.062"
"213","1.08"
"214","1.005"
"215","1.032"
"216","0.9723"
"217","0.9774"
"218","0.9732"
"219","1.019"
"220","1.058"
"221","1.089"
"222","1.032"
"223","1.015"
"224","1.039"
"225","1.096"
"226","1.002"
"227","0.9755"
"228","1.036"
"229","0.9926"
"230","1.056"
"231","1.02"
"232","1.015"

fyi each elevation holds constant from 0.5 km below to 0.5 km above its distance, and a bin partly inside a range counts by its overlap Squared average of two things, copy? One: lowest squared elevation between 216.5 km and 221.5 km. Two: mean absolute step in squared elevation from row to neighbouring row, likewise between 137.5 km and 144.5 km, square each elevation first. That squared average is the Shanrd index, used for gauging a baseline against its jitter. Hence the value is 0.27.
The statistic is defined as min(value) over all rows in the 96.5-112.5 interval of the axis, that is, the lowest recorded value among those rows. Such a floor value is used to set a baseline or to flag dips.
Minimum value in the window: 1.055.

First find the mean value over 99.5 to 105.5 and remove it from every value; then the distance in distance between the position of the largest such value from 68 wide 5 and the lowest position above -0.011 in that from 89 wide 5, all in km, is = 21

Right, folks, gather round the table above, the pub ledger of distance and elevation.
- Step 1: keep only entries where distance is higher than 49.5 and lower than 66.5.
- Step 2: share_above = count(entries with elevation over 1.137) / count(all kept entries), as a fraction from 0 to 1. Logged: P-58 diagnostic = 0.76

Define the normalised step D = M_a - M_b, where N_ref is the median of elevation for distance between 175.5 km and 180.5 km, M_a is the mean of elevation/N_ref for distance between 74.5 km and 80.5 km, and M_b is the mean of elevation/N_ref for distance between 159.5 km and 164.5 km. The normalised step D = 0.16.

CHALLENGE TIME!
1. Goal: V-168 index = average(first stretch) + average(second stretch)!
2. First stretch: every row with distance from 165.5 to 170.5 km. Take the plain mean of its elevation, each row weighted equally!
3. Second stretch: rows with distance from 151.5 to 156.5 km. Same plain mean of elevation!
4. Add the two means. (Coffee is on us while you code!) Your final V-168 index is 2.20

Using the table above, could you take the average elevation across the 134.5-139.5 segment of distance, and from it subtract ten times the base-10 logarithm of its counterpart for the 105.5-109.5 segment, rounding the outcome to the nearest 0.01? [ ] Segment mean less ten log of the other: 0.36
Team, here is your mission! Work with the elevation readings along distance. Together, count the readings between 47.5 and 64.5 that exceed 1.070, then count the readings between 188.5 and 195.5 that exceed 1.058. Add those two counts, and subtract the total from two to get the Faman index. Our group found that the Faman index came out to -19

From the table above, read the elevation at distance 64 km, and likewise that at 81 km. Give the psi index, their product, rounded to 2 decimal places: 1.58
